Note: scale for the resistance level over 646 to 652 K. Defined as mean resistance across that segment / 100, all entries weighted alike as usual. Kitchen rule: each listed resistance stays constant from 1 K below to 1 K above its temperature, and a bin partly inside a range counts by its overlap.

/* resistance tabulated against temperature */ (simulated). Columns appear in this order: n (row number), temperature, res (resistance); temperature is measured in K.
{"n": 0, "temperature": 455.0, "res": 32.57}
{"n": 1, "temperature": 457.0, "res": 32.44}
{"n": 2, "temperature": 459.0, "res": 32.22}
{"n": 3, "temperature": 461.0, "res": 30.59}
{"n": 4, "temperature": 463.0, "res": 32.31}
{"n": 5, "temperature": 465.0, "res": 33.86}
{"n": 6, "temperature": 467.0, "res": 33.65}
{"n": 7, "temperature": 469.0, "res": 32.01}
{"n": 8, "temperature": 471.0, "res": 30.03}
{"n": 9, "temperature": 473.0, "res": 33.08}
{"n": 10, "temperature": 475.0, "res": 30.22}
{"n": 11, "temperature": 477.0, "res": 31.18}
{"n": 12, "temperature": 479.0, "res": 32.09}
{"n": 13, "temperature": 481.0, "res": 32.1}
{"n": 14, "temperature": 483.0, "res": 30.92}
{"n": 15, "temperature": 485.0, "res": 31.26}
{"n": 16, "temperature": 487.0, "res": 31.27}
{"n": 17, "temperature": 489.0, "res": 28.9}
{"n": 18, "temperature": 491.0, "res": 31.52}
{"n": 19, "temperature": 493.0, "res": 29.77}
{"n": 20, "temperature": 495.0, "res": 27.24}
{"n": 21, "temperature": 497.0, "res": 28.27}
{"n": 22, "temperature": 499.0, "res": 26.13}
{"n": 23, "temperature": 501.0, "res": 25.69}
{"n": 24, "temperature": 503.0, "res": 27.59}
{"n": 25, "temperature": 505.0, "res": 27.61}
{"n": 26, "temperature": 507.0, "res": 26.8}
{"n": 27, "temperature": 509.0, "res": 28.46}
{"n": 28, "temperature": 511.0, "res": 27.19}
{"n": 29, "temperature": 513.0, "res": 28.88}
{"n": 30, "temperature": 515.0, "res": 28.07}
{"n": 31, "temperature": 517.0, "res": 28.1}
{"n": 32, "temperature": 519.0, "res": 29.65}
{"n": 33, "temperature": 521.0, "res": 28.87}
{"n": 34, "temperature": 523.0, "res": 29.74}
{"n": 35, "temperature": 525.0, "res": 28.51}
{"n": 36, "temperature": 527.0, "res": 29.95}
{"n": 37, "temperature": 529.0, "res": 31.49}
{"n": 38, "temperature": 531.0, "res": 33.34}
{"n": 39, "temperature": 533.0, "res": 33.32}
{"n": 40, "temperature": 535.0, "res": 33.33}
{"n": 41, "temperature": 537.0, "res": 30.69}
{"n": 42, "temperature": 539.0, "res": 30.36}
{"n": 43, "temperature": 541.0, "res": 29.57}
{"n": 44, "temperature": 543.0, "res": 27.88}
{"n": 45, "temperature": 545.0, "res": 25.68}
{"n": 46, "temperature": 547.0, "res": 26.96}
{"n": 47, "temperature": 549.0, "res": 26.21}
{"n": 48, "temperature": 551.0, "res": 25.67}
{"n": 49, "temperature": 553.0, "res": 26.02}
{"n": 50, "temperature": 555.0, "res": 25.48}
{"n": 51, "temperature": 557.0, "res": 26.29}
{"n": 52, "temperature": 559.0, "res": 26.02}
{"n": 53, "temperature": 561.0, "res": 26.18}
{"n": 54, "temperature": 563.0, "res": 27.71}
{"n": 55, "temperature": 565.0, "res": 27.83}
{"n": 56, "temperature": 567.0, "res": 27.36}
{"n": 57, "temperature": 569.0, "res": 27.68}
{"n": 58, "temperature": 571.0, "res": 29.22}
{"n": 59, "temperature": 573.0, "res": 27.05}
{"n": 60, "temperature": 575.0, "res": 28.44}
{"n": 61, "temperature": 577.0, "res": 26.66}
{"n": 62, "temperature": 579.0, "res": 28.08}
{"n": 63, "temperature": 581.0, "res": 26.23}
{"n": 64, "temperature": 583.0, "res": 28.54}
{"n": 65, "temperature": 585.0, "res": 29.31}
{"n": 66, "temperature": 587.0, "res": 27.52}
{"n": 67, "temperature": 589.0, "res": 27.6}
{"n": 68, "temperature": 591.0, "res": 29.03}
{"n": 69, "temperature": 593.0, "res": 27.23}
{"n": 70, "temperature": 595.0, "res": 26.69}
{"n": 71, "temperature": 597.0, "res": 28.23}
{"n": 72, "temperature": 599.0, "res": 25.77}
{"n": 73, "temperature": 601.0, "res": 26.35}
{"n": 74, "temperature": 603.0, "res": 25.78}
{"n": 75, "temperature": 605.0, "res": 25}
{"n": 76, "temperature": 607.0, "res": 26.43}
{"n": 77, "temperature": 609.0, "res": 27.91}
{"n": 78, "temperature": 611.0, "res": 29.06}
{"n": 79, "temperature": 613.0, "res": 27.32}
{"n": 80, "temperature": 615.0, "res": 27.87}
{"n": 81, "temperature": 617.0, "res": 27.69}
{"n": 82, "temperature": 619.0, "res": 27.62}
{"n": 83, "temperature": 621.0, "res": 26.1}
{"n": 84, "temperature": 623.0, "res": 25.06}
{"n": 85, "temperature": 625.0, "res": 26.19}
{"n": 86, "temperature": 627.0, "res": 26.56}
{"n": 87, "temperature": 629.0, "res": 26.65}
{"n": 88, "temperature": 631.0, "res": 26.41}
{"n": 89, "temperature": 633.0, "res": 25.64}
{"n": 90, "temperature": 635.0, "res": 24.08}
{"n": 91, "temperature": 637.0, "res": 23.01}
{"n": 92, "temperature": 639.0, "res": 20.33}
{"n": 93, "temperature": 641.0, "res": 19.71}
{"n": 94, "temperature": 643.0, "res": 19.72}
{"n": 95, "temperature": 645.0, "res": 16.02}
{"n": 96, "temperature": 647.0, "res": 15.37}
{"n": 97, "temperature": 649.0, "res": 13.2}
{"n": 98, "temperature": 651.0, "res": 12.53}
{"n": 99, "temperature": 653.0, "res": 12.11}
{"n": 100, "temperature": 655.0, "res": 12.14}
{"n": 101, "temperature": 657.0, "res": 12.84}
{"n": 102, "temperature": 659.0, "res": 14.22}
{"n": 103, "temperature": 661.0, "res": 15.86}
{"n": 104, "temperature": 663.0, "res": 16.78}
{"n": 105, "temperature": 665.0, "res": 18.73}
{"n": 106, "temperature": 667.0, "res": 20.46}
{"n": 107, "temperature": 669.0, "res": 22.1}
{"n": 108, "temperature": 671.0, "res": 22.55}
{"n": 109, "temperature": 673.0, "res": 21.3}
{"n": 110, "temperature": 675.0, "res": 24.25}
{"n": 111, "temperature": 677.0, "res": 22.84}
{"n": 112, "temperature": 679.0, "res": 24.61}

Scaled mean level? 0.14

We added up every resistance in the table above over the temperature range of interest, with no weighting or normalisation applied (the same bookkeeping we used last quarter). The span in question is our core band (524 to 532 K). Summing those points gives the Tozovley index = 123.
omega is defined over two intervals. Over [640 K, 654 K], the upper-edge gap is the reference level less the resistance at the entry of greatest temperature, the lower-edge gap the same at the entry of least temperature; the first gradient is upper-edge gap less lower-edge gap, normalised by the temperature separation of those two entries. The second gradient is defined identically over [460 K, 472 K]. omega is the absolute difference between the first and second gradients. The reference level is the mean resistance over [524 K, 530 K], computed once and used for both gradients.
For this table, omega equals 0.6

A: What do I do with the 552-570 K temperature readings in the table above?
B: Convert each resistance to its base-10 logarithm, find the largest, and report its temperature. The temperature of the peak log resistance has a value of 565.0 K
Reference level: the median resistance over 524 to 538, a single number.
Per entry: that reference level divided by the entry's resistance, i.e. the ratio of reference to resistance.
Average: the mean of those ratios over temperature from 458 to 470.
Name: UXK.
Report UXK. 1.0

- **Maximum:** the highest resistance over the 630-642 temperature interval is 26.41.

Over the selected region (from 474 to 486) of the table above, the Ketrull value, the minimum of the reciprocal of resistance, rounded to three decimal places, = 0.031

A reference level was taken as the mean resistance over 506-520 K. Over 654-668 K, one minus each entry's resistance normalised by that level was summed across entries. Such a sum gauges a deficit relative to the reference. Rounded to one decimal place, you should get 3.1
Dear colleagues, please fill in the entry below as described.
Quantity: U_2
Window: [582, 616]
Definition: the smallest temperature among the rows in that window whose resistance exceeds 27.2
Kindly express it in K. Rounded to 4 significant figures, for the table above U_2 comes 583.0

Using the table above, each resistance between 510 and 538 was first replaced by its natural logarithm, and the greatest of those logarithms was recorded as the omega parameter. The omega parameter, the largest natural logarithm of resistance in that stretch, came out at 3.51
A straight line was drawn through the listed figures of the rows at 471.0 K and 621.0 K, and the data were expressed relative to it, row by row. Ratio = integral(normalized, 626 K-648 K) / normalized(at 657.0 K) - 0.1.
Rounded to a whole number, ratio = 37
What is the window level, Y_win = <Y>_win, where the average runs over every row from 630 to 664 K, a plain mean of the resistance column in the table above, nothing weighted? 17.6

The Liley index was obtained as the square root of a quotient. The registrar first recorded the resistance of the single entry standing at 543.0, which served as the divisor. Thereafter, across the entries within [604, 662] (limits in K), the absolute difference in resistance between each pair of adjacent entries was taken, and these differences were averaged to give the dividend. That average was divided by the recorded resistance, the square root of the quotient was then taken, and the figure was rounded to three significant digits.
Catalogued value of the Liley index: 0.193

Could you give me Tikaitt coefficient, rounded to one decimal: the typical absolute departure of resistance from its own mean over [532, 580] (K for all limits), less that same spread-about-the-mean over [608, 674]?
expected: -3.2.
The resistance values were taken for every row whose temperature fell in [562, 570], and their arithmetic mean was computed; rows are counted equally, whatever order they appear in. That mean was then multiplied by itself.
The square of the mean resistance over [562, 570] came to 764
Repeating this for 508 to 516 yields 792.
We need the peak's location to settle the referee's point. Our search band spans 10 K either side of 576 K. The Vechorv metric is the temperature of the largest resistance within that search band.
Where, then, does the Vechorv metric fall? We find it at 585.0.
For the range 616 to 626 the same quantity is 617.0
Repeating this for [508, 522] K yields 519.0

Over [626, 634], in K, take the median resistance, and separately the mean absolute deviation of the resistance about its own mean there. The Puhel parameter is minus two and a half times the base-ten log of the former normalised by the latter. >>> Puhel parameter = -4.74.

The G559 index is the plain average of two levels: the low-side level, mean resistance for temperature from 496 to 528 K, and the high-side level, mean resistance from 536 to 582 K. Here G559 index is 28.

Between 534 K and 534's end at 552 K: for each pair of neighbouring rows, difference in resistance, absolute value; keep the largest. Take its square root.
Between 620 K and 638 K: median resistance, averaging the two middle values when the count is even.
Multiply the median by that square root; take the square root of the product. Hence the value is 6.51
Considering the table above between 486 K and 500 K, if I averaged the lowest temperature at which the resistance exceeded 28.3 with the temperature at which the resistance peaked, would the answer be 489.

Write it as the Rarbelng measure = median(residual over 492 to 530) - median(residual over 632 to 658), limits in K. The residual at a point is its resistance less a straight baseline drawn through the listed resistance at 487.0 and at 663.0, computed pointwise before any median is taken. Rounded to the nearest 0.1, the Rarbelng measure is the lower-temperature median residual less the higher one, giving 1.2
